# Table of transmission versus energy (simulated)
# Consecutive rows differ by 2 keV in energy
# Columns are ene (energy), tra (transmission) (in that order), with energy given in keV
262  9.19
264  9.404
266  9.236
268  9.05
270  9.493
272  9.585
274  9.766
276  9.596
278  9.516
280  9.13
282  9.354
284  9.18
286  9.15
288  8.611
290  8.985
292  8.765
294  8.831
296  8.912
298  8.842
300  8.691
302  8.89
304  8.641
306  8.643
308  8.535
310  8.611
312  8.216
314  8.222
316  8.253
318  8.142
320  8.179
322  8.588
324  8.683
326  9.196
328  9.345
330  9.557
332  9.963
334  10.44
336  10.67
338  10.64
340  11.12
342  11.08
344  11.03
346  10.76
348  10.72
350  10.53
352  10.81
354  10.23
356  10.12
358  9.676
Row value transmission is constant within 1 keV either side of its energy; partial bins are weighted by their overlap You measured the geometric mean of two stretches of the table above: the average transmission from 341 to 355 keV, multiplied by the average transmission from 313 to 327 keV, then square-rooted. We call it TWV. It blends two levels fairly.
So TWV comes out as 9.5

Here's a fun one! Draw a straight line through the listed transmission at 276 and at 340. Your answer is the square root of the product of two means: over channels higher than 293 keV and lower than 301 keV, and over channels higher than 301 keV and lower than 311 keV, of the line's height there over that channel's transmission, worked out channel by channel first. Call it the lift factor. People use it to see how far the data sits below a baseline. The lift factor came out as 1.17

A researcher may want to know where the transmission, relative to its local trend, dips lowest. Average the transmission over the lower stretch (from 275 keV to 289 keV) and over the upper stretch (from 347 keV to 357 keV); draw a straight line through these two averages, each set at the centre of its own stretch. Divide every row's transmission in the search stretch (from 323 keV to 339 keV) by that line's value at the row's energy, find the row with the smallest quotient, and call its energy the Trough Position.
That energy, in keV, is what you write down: 324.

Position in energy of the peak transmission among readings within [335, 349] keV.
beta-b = 340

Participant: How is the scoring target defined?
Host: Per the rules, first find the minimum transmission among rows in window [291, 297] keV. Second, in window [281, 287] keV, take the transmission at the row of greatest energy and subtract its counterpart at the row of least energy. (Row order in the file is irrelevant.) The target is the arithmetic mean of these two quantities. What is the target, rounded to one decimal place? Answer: 4.3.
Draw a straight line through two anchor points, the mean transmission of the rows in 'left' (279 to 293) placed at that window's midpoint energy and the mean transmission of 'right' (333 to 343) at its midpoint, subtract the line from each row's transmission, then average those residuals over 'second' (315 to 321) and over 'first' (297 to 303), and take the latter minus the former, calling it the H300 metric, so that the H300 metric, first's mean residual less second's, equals 1.2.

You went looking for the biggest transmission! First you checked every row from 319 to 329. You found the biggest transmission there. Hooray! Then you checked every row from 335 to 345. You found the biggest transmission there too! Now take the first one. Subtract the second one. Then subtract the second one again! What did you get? -12.9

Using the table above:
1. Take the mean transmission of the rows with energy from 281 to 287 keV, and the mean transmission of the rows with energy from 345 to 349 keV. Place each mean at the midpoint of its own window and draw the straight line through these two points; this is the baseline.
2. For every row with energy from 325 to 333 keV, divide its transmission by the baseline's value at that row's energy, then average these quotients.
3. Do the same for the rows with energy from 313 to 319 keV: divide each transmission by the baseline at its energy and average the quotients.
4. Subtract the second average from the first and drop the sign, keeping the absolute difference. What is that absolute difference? 0.10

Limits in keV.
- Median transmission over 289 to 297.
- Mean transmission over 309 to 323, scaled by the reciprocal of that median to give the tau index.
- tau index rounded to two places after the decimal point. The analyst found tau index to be 0.94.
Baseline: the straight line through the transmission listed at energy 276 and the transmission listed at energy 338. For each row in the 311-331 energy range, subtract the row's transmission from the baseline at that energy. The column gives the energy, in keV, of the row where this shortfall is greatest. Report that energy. 318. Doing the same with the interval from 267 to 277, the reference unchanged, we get 268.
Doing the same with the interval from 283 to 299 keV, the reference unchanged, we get 288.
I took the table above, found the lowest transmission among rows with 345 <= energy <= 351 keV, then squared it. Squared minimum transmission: 111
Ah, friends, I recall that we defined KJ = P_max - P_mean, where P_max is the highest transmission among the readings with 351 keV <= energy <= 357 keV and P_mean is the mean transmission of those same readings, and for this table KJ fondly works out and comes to 0.42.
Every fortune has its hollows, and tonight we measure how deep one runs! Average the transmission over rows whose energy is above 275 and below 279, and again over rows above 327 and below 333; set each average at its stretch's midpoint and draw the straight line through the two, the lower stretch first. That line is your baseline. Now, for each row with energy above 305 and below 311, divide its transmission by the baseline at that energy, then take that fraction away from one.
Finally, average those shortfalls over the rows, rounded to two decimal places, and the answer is 0.10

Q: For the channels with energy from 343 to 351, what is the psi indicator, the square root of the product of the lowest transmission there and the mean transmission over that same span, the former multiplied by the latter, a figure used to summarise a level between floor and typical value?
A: 10.6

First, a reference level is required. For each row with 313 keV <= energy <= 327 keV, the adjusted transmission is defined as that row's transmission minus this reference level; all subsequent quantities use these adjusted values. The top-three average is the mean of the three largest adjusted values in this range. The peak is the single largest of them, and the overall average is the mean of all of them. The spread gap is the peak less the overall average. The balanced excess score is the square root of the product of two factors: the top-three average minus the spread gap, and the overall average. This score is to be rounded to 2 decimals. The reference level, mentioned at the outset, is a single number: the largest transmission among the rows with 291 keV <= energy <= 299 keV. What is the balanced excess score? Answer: 0.60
